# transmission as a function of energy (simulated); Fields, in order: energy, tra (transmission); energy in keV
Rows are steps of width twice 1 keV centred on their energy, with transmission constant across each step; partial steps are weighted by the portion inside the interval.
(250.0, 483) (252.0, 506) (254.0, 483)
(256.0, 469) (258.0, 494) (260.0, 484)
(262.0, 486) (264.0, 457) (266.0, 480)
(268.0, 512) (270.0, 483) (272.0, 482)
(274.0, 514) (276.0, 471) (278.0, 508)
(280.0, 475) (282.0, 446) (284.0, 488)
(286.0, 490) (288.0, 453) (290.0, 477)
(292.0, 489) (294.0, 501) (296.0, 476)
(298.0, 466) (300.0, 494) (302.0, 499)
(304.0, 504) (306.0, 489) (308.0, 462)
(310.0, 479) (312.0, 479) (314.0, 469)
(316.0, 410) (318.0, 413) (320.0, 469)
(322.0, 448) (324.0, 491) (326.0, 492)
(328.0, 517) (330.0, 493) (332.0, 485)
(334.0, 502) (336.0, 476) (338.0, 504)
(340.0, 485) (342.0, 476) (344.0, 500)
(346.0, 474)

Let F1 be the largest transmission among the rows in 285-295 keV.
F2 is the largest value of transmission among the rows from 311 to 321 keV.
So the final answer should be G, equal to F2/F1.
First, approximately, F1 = 501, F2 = 479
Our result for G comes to 0.96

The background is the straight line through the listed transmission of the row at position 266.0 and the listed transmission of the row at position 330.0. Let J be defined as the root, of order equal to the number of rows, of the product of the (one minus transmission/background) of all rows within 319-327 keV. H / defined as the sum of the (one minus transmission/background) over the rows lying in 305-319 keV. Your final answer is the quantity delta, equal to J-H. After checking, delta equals -0.45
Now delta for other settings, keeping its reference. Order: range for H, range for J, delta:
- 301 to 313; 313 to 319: 0.07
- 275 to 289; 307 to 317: -0.06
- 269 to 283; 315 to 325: 0.05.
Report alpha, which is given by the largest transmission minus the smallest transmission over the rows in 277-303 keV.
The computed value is 62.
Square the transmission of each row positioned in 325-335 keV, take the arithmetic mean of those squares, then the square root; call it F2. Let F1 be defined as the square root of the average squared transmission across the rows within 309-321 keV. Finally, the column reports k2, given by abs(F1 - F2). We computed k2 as 44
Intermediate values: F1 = 454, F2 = 498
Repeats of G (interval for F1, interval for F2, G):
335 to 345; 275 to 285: 1.01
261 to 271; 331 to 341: 0.98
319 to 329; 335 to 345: 0.97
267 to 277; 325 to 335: 1.01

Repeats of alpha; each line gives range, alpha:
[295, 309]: 42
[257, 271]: 55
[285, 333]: 107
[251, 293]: 68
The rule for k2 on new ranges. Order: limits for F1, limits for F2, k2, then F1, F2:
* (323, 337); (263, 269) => 10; 494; 484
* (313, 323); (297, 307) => 48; 443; 491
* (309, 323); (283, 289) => 24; 453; 477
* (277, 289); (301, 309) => 12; 477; 489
